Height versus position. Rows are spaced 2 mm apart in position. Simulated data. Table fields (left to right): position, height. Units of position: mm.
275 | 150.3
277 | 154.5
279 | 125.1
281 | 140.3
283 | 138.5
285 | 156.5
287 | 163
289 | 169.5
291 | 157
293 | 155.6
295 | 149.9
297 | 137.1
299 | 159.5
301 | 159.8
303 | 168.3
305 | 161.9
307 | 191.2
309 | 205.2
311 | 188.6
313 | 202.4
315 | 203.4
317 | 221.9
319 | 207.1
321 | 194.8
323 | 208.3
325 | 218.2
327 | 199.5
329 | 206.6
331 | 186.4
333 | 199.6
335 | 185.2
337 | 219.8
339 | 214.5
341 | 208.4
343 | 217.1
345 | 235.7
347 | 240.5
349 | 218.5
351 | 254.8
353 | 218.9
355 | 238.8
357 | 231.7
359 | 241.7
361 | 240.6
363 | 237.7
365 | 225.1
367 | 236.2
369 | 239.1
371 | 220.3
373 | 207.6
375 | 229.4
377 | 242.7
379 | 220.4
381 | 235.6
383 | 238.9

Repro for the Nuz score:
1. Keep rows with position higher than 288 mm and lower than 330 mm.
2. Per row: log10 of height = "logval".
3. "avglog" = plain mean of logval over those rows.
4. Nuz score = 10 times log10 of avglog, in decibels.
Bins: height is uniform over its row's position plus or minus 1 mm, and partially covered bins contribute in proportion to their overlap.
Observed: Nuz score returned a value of 3.54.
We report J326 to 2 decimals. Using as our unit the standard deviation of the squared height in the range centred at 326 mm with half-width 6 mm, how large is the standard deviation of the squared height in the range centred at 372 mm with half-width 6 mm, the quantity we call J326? 1.32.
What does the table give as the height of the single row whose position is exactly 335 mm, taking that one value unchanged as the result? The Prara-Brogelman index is 185.2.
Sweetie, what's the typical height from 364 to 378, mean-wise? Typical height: 229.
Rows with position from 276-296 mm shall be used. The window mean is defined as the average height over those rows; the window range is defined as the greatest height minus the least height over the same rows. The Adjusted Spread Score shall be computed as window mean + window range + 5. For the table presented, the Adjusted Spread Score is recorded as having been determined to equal 200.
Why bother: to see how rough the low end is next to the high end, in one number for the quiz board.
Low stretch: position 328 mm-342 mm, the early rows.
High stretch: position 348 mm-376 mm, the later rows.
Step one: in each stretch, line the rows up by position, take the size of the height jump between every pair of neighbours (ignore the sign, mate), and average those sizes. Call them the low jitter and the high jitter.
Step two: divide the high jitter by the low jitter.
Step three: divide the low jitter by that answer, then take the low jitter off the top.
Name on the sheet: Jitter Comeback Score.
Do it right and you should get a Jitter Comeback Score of 0.8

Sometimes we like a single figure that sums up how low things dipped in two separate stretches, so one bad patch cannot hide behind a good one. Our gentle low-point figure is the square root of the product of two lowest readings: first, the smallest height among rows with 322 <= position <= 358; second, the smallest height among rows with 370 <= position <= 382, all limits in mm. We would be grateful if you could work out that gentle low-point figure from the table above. 196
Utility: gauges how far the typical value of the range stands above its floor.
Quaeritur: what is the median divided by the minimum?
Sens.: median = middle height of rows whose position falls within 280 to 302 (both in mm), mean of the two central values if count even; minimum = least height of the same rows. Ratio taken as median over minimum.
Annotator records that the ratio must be 1.14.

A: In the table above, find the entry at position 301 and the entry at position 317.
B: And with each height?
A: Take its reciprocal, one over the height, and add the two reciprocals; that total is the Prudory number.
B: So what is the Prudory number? 0.0108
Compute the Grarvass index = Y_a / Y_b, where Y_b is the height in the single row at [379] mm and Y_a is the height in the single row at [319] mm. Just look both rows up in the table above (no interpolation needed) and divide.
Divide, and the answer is 0.94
